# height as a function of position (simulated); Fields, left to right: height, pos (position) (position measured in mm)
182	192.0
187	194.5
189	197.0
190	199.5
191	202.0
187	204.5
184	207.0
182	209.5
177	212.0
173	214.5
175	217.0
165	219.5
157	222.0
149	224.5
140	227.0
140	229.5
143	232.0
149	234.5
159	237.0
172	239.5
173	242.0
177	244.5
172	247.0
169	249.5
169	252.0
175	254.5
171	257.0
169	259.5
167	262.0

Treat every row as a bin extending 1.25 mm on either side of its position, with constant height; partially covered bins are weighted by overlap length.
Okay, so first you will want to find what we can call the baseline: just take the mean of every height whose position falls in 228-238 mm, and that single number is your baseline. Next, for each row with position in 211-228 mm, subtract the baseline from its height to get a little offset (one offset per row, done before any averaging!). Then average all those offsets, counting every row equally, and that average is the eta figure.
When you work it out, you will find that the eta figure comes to 15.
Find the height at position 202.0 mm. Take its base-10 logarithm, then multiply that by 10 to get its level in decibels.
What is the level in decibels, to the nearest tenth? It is 22.8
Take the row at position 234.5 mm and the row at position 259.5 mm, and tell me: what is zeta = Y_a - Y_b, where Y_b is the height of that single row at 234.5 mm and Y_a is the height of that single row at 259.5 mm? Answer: 20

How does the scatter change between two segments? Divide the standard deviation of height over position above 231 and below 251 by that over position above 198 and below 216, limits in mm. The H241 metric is 2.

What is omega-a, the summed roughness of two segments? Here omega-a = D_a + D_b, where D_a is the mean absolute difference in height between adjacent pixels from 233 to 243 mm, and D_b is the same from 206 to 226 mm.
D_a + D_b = 14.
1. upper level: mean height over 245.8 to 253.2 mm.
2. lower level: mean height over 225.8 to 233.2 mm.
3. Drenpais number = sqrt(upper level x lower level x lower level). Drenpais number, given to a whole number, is 1838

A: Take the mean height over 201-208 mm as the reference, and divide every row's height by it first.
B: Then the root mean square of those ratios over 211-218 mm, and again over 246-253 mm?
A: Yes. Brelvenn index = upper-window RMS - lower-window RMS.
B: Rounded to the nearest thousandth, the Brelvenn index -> -0.027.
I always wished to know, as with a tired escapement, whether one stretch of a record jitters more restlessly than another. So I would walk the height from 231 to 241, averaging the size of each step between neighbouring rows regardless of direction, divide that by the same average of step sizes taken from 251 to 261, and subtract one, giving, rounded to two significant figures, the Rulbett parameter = 1.4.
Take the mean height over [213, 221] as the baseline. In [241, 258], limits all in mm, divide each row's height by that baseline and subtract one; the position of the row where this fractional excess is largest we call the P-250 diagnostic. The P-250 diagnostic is 244.5 mm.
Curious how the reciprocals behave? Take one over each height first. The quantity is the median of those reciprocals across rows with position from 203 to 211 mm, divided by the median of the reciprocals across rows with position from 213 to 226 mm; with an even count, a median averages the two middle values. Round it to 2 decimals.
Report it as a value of 0.90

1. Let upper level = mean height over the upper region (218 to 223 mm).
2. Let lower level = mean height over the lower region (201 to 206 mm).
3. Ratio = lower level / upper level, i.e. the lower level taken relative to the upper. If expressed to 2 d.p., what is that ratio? 1.17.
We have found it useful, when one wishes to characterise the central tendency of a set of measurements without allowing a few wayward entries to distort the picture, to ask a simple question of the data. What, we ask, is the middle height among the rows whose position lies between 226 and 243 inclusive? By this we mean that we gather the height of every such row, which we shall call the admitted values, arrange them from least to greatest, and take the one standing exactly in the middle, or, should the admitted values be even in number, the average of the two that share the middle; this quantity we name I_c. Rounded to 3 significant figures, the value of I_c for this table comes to 149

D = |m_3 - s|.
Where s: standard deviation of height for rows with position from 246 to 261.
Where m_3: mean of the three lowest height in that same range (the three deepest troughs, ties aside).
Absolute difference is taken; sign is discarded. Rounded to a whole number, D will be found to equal 167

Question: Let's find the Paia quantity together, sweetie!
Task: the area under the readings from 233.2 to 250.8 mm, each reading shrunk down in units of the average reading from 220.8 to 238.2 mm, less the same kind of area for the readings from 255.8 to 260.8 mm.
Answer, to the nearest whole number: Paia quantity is 14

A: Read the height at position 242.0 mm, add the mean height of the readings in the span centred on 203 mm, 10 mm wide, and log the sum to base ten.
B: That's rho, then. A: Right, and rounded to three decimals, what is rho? 2.558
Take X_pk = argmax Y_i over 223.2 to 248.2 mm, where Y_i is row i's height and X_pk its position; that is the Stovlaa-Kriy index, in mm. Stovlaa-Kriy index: 244.5 mm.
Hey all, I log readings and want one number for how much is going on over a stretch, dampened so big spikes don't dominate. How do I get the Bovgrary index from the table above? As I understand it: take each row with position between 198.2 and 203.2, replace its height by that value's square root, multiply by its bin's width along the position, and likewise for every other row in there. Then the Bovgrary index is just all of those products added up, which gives 69.0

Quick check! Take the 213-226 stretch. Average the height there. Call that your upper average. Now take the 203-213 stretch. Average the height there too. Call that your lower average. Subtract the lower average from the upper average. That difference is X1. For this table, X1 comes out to -19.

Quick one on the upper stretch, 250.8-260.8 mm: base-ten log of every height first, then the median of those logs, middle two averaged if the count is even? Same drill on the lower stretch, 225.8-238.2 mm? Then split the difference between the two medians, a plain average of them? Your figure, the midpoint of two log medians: 2.19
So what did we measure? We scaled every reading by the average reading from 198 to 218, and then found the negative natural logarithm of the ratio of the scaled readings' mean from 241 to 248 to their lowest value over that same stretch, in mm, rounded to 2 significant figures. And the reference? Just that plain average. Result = -0.012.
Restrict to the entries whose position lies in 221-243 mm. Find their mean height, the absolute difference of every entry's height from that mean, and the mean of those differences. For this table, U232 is 10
